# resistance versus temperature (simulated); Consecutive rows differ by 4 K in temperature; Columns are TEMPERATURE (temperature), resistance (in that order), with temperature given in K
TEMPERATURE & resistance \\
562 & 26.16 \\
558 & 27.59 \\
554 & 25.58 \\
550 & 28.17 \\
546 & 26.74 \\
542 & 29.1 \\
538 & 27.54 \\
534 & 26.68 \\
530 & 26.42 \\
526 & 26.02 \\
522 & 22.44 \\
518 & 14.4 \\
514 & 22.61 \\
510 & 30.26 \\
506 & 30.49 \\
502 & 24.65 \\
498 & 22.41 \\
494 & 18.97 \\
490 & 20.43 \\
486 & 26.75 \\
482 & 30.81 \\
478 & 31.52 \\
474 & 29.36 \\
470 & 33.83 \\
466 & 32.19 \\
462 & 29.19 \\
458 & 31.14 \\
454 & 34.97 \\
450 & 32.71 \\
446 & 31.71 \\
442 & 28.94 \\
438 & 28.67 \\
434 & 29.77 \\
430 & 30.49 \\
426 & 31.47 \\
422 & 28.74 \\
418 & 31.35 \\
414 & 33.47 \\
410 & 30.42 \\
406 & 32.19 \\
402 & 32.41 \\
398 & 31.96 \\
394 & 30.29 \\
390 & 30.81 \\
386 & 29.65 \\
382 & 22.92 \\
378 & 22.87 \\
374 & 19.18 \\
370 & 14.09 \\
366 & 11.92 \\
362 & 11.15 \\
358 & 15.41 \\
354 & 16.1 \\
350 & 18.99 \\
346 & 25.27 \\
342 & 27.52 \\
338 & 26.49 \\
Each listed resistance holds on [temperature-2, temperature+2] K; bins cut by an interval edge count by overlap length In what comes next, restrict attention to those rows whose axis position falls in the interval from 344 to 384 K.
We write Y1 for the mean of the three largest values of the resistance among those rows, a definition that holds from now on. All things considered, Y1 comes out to 24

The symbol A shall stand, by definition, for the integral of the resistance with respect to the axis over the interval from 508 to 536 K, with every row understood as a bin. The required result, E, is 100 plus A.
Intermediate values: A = 675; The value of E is 775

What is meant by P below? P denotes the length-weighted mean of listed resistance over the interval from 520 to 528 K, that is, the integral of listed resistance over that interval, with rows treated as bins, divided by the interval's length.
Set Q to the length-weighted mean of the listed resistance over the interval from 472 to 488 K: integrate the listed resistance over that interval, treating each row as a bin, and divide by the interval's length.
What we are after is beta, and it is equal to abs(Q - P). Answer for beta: 5.4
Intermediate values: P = 24.2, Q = 30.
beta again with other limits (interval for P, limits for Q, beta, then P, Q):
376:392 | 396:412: 5.2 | 26.6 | 32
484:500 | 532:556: 5.2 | 22.1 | 27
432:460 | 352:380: 15.3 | 31.1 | 16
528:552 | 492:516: 2.5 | 27.4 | 25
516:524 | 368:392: 4.8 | 18.4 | 23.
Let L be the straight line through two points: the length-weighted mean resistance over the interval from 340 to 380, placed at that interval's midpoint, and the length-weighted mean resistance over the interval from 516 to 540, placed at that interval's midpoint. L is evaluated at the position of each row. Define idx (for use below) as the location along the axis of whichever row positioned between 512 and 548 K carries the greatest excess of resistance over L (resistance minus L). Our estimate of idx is 542 K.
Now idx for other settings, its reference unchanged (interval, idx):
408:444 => 414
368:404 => 402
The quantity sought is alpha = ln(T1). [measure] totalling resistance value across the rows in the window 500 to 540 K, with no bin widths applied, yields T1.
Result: 5.53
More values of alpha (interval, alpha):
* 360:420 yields 5.95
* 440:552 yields 6.65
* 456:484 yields 5.38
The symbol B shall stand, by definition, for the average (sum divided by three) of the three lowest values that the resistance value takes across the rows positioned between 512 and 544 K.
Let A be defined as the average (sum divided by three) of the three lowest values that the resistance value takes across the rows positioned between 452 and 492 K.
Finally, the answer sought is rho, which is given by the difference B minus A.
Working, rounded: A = 25.5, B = 20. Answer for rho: -5.6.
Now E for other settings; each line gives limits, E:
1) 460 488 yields 955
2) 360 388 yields 627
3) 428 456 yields 969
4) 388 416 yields 986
